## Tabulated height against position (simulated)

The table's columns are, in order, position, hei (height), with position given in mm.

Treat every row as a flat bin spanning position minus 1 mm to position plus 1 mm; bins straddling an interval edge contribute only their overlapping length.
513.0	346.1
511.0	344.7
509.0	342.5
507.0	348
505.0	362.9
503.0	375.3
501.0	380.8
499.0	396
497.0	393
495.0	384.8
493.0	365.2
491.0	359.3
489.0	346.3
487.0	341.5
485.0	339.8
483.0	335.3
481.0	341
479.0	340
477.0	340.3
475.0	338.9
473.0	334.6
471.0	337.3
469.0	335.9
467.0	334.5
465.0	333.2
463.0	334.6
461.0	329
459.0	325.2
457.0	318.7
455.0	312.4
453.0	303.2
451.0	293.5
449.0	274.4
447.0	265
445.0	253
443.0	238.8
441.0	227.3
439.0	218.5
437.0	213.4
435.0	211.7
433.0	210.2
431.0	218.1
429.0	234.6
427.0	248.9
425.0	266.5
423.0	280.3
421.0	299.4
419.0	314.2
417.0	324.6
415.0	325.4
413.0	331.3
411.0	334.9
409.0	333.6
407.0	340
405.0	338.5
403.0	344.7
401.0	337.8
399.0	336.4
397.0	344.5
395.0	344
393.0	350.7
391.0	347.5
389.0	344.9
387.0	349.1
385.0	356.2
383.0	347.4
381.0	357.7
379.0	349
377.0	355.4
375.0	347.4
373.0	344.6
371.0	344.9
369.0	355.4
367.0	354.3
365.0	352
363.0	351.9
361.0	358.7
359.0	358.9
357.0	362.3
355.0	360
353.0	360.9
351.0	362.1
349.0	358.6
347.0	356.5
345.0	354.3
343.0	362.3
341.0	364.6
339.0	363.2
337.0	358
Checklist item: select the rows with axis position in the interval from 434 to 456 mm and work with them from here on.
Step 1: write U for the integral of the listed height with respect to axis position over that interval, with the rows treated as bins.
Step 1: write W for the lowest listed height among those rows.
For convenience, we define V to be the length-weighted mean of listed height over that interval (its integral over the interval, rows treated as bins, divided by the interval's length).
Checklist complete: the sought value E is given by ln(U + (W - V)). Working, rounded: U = 5622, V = 256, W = 211.7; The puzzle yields 8.63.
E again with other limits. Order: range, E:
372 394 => 8.95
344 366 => 8.97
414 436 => 8.67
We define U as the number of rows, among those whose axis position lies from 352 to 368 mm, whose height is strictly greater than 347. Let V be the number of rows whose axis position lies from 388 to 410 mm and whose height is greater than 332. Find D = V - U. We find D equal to 3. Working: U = 8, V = 11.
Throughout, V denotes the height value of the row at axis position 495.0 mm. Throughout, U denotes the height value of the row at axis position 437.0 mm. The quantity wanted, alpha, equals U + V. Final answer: 598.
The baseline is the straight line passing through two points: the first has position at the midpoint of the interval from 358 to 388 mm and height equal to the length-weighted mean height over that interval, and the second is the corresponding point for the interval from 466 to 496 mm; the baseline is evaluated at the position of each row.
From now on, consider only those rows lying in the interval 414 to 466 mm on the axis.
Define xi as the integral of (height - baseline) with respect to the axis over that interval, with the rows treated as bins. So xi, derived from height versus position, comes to -3733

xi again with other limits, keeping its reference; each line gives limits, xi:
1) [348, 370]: 101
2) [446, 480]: -869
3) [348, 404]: -37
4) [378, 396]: -30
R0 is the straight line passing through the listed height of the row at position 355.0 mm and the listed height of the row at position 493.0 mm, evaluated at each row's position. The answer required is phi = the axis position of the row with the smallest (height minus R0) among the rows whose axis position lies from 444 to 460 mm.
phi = 445.0 mm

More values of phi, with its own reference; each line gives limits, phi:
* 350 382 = 373.0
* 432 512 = 433.0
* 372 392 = 389.0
